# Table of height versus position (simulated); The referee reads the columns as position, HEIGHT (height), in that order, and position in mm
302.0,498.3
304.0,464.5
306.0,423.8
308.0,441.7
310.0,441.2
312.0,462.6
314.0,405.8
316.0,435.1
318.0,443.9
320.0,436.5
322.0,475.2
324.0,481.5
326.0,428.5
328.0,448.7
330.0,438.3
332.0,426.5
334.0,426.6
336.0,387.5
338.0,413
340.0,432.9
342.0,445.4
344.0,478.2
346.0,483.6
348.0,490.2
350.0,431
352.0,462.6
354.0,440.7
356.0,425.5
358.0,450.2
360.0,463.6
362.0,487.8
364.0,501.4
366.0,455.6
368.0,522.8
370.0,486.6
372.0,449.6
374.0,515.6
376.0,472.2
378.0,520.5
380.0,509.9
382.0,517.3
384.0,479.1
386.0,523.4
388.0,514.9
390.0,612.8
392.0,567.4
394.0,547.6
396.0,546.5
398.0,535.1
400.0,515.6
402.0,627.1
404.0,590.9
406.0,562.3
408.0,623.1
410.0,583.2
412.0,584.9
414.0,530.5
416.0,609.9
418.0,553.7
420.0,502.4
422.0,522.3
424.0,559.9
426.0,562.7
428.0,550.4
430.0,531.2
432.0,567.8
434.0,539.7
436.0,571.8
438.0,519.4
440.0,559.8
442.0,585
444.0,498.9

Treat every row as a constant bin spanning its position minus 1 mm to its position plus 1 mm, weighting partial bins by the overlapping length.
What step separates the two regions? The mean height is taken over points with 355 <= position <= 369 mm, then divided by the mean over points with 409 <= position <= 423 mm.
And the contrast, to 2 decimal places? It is 0.85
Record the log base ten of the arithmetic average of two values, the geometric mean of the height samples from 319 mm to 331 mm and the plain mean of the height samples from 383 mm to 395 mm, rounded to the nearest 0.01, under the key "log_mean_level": 2.70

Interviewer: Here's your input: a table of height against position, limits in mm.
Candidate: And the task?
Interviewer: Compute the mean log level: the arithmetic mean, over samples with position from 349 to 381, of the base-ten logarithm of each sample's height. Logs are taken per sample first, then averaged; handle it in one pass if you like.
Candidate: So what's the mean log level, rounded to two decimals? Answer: 2.68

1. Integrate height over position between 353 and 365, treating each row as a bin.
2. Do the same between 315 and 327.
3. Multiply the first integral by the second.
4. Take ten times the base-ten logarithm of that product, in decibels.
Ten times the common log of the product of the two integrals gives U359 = 74.8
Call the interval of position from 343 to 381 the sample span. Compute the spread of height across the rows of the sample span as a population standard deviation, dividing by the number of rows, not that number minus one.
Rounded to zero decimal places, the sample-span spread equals 29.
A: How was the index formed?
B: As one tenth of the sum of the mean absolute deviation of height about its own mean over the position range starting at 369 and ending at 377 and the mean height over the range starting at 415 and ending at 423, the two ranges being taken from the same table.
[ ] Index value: 56.7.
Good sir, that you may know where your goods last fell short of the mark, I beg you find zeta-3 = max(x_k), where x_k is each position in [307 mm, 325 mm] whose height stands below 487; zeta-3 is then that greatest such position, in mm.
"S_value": 324.0 mm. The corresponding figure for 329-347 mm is 346.0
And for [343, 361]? 360.0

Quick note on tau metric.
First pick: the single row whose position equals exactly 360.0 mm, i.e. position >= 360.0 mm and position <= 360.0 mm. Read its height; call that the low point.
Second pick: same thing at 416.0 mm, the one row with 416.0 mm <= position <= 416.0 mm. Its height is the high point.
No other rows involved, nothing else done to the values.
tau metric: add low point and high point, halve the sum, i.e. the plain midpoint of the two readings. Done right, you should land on 537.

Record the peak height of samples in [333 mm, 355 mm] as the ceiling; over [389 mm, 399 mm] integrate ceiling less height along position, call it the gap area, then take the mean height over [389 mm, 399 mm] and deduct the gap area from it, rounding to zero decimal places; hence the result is 1279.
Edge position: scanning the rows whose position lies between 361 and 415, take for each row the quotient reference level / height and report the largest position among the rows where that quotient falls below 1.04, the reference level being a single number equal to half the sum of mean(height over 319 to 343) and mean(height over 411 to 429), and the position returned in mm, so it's 414.0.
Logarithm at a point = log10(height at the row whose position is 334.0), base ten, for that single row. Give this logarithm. 2.63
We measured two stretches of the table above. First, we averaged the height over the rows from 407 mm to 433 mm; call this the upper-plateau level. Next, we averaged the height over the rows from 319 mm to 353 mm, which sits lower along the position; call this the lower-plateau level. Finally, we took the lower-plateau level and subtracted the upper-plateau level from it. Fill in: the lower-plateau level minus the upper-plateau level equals -114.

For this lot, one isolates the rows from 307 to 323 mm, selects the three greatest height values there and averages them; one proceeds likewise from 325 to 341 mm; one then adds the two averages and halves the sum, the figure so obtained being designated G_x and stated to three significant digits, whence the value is 450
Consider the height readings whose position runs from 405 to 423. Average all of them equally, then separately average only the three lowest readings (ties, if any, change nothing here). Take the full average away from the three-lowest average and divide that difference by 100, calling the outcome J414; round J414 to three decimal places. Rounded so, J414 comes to -0.452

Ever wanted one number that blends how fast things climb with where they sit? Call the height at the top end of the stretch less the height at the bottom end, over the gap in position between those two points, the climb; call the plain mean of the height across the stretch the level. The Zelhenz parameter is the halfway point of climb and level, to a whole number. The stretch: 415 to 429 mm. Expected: 273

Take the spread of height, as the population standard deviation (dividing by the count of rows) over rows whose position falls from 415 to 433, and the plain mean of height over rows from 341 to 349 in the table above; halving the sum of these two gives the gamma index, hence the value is 252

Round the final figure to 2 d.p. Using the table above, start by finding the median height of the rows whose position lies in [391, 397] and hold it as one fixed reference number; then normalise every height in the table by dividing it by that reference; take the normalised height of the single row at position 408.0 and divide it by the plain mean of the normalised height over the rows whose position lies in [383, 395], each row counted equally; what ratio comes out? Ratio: 1.15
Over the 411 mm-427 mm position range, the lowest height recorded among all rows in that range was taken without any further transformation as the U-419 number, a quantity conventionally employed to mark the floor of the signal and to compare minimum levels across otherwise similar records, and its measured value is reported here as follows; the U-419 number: 502.4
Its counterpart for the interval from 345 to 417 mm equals 425.5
